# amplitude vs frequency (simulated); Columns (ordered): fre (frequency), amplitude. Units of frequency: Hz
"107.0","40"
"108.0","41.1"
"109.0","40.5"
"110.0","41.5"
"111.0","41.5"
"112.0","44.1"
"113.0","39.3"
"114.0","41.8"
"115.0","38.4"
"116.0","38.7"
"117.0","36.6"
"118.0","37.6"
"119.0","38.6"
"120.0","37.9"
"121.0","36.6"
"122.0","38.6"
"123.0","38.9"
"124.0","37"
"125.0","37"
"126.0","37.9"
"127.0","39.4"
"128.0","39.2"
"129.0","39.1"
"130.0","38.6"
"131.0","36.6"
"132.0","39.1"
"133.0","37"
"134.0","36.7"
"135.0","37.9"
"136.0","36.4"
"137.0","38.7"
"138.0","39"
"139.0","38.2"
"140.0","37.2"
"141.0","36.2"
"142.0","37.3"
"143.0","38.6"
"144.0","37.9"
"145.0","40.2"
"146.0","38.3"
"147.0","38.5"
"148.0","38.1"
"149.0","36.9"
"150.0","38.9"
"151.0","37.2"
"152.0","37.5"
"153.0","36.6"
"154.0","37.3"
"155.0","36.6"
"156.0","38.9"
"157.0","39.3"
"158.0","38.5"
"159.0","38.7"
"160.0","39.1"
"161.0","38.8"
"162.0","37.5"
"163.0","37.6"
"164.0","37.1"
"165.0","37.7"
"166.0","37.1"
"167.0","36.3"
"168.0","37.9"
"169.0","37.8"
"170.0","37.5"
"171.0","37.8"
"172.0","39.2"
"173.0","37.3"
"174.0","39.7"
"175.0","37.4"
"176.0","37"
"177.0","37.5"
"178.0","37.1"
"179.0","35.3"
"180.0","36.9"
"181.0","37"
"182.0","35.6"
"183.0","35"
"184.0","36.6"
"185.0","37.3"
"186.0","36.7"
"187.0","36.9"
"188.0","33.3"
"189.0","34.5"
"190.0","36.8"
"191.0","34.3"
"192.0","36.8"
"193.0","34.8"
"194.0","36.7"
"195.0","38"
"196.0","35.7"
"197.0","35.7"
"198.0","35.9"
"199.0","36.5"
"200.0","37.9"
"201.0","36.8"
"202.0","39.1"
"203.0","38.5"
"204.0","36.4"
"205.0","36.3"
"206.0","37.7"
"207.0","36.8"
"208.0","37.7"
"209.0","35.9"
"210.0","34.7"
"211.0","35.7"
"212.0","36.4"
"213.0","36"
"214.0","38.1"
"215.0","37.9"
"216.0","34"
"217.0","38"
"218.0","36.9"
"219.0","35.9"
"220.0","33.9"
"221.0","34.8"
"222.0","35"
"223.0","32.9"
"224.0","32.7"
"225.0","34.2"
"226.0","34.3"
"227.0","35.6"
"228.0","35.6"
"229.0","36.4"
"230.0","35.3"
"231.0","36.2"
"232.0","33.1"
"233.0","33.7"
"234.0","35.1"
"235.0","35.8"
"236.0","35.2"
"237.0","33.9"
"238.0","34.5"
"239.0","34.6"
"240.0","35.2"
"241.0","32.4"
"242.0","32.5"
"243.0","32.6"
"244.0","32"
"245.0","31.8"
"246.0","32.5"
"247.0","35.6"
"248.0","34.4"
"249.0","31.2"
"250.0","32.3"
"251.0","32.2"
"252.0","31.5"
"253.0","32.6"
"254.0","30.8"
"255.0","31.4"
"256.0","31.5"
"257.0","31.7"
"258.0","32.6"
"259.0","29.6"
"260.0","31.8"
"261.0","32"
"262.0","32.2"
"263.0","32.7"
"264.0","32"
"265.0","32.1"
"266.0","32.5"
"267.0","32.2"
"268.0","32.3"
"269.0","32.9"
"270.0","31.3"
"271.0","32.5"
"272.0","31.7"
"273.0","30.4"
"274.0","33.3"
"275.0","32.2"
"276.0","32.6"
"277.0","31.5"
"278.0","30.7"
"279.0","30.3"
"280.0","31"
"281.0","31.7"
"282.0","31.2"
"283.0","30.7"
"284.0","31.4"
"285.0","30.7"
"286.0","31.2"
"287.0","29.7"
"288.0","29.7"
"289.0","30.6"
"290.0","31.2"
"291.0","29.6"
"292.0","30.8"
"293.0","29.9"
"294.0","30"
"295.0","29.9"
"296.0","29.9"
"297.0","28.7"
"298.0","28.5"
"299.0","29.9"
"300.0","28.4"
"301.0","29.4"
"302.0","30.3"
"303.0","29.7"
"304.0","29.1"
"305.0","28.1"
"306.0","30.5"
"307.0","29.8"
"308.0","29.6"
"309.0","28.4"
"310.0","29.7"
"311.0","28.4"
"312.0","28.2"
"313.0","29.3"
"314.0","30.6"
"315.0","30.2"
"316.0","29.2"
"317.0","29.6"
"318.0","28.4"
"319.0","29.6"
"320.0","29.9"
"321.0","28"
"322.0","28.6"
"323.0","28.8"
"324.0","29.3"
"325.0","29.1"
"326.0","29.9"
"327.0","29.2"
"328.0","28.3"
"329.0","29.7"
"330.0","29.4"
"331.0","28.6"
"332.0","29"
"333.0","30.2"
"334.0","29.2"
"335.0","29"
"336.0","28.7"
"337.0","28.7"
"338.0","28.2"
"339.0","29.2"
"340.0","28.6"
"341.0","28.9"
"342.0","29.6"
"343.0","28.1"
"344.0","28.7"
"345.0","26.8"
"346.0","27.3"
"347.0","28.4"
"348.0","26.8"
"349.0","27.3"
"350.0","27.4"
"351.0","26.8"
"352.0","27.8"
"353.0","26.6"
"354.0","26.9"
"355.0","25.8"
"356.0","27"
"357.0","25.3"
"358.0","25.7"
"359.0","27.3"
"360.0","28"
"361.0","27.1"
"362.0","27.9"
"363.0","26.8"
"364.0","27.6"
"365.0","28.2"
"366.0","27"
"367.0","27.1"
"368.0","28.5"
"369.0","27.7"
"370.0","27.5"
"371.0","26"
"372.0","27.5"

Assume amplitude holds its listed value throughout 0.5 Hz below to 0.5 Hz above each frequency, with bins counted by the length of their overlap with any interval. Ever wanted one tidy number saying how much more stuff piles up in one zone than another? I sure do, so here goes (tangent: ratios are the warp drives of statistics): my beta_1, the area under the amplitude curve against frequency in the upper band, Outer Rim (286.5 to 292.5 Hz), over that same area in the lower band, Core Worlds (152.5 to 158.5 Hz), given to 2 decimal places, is 0.80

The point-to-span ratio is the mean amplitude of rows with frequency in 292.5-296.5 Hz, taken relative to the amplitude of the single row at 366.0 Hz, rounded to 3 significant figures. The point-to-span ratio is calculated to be 1.11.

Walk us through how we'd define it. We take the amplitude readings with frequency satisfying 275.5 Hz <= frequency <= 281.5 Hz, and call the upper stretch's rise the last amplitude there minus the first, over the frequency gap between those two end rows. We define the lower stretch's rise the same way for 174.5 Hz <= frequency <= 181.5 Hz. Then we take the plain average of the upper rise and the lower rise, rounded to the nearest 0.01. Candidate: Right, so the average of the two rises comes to -0.12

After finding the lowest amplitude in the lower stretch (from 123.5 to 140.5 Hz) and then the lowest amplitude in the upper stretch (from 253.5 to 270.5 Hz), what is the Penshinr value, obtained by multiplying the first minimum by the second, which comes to 1077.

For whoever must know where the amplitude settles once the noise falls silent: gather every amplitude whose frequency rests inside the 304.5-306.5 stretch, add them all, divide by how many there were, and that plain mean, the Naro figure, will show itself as 29.3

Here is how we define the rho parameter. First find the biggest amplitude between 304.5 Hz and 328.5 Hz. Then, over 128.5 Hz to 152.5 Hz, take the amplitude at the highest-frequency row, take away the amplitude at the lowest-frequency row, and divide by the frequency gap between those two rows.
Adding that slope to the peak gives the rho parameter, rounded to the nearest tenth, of 30.5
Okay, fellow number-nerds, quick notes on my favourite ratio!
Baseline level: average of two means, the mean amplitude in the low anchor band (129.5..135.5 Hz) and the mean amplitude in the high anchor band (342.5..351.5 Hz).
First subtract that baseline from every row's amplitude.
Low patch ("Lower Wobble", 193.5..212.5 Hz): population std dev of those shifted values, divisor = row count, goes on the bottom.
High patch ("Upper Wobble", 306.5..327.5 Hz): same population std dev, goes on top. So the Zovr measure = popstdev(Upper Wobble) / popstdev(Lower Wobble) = 0.63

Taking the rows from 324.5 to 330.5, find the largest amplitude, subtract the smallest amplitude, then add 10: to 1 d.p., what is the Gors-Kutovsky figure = 11.6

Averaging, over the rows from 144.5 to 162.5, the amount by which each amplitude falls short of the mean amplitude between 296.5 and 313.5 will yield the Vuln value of -9.0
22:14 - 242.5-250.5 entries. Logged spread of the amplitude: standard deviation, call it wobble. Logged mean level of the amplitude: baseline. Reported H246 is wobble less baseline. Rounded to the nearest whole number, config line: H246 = -31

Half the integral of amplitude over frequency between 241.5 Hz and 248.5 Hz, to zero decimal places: 116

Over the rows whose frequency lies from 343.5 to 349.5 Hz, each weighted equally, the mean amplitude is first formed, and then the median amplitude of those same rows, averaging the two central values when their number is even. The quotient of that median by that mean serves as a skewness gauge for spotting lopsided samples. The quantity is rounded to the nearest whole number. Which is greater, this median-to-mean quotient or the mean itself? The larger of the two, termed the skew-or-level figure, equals 28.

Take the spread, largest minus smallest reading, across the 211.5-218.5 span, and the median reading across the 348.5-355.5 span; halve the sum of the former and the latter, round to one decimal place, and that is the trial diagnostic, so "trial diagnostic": 15.5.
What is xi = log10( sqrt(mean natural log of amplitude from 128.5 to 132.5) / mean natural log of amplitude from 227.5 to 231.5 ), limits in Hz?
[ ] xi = -0.273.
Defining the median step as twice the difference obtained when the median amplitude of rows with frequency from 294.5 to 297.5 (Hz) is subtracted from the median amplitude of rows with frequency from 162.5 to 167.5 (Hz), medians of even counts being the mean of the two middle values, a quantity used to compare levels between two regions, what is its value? 14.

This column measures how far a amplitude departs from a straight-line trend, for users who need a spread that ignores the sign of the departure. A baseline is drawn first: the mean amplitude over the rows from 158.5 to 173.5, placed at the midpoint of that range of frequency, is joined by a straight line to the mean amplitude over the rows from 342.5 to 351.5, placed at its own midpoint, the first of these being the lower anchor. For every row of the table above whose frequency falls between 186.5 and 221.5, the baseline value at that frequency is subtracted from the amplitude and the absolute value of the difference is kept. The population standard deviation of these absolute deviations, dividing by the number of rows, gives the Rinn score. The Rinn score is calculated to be 1.0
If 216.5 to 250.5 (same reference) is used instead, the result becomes 0.7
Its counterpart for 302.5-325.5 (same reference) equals 0.5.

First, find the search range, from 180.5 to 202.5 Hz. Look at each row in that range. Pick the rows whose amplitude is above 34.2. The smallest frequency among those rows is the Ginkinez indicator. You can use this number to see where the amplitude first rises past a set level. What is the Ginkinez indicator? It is 181.0 Hz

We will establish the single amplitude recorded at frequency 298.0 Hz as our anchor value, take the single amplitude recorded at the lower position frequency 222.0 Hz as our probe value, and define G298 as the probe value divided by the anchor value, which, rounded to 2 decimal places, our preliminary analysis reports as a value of 1.23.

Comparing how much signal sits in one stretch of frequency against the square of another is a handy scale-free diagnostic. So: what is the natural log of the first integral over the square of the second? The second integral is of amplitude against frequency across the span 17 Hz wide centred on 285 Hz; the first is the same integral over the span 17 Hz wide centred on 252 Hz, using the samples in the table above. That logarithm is -6.21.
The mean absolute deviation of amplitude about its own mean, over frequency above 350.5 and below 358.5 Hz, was 0.67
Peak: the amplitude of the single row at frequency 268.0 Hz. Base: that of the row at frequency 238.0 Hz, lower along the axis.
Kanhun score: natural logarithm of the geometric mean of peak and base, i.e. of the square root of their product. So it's 3.51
